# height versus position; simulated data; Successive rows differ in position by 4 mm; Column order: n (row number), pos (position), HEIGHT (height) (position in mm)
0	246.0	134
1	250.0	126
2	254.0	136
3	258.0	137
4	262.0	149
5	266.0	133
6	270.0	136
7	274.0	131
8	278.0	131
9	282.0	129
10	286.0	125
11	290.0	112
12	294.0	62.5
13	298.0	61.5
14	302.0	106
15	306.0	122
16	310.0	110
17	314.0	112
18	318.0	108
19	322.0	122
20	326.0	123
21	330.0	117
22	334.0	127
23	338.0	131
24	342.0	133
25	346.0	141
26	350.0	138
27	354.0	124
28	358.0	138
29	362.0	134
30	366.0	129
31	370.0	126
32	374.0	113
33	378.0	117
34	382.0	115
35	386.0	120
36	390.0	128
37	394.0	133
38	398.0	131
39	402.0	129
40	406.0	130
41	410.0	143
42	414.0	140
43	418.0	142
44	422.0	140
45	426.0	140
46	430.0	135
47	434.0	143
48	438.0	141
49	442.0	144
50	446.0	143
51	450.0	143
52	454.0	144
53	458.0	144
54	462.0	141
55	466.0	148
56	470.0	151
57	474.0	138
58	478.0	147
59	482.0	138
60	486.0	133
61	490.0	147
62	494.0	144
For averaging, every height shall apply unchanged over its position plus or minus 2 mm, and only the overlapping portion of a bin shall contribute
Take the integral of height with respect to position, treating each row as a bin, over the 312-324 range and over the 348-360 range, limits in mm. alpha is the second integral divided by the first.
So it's 1.17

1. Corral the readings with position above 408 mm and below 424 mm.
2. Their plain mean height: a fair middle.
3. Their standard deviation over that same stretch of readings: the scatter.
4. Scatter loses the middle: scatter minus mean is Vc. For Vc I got -140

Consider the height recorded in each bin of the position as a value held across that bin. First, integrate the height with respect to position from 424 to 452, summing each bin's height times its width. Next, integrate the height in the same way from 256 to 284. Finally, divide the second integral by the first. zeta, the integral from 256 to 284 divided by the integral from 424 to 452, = 0.96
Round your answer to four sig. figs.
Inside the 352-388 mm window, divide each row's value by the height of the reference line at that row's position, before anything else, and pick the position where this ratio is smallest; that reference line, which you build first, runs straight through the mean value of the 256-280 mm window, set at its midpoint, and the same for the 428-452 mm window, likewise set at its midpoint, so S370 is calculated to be 374.0 mm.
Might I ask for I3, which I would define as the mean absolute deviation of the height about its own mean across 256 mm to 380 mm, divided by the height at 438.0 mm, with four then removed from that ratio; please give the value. -3.91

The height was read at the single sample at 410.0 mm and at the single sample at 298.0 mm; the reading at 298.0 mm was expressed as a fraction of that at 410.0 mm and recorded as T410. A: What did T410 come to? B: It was 0.43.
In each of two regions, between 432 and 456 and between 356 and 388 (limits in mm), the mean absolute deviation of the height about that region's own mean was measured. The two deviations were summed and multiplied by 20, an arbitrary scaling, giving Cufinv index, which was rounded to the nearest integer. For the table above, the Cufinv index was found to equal 168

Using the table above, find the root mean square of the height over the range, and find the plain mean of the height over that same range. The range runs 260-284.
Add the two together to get 270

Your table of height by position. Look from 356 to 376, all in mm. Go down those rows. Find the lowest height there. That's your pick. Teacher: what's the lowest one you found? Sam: 113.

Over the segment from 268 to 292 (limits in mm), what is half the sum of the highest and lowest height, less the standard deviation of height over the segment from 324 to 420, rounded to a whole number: 115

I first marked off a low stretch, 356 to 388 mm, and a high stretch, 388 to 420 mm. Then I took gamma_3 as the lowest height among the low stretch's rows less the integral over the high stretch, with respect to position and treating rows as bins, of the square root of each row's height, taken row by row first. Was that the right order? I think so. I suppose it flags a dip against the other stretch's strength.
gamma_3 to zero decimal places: -258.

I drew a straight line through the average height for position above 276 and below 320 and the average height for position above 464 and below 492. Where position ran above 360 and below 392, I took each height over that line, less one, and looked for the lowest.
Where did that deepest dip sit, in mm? 374.0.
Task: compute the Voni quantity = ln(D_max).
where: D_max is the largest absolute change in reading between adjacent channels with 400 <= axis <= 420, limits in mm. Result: 2.6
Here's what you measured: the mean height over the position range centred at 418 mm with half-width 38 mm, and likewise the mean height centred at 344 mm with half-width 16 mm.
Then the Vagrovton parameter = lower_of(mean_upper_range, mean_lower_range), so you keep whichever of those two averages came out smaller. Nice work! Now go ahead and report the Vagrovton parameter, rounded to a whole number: 131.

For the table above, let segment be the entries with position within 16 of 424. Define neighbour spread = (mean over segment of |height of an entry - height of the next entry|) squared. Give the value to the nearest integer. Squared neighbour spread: 10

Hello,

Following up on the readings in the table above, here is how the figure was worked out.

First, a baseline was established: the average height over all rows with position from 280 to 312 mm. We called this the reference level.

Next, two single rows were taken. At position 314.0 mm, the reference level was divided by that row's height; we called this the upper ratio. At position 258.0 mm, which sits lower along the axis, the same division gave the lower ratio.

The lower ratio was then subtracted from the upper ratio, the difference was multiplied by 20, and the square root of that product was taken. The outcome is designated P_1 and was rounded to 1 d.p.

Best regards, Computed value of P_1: 1.8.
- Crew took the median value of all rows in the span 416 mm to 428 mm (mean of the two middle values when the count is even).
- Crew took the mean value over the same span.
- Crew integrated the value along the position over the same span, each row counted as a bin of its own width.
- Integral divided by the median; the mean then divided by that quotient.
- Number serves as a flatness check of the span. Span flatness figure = 11.7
